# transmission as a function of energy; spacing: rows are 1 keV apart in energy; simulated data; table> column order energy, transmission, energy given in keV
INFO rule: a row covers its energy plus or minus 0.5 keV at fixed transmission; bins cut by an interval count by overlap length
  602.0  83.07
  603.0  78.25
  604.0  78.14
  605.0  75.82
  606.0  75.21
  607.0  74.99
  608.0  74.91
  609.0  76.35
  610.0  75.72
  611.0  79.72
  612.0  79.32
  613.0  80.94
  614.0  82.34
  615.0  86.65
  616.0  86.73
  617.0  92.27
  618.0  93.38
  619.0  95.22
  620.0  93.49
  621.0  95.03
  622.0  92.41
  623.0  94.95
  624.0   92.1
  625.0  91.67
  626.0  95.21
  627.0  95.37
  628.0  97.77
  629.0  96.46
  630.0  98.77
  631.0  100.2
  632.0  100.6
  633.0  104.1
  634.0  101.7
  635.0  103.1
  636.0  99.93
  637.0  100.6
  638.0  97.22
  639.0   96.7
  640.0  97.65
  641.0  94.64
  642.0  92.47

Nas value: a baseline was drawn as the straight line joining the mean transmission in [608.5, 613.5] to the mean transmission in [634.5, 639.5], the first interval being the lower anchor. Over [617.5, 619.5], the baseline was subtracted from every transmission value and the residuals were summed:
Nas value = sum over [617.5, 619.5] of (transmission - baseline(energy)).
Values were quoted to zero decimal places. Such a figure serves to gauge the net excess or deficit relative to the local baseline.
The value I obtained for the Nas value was 20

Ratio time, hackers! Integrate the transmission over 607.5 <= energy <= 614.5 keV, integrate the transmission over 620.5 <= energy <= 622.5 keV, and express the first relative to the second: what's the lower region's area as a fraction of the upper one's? 2.9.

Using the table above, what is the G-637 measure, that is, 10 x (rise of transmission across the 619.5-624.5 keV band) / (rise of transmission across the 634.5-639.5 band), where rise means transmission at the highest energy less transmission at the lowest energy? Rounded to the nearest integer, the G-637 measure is 2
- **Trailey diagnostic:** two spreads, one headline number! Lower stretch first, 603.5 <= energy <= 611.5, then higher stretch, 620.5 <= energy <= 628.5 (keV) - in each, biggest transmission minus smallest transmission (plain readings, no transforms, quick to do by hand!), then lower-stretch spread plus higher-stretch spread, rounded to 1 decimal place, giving 10.9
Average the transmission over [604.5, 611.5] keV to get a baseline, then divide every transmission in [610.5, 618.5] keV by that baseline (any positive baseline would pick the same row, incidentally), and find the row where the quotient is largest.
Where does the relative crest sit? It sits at 618.0 keV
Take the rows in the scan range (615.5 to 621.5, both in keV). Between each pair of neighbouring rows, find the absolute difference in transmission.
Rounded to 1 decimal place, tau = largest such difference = 5.5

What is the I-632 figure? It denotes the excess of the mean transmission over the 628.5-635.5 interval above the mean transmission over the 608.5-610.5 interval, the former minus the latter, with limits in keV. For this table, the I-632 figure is 25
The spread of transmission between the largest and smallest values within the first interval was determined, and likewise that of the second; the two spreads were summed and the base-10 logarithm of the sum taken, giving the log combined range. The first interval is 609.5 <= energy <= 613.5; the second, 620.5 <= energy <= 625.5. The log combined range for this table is 0.93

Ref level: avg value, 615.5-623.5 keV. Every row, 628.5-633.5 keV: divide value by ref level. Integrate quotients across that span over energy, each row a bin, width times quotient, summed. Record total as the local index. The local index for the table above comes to 5.4 keV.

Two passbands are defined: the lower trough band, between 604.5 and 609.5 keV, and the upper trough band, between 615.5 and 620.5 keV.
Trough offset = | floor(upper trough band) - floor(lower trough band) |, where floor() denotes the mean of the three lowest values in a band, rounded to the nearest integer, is 16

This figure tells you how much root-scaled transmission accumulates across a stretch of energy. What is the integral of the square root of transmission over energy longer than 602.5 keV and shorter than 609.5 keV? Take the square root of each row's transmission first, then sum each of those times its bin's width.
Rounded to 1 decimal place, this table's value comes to 61.1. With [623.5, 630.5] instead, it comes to 68.3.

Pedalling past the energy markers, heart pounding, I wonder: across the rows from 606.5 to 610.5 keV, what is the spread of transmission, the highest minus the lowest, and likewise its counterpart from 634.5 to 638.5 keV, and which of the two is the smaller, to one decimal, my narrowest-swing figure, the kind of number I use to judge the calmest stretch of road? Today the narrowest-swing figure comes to 1.4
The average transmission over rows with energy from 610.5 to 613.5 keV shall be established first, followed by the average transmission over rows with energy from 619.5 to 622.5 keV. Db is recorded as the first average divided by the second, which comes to 0.854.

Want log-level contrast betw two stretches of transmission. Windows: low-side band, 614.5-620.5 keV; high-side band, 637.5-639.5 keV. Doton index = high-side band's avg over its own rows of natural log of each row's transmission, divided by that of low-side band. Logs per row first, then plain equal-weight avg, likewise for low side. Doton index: 1.01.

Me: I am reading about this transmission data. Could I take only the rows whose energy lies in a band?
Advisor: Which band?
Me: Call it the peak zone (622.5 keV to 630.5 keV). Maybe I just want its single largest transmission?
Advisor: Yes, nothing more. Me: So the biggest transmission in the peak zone 98.77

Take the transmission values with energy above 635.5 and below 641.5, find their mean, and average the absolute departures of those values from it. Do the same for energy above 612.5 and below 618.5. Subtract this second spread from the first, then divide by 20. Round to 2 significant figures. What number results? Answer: -0.11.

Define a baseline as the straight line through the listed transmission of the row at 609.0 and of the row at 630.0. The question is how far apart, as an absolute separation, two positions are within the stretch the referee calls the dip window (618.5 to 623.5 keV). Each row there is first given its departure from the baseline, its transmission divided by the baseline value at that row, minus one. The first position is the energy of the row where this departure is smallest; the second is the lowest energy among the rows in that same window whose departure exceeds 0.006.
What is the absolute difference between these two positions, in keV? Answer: 3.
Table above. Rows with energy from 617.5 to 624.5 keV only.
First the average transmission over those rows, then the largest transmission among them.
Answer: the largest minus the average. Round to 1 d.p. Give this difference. 1.4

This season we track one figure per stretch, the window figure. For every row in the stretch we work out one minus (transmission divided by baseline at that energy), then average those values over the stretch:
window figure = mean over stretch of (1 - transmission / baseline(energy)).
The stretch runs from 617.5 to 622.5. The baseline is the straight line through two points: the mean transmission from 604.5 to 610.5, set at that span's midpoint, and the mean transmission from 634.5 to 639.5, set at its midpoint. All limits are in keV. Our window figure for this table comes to -0.10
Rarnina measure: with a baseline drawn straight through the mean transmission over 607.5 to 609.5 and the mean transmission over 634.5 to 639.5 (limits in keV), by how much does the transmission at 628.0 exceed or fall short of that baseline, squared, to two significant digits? 34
